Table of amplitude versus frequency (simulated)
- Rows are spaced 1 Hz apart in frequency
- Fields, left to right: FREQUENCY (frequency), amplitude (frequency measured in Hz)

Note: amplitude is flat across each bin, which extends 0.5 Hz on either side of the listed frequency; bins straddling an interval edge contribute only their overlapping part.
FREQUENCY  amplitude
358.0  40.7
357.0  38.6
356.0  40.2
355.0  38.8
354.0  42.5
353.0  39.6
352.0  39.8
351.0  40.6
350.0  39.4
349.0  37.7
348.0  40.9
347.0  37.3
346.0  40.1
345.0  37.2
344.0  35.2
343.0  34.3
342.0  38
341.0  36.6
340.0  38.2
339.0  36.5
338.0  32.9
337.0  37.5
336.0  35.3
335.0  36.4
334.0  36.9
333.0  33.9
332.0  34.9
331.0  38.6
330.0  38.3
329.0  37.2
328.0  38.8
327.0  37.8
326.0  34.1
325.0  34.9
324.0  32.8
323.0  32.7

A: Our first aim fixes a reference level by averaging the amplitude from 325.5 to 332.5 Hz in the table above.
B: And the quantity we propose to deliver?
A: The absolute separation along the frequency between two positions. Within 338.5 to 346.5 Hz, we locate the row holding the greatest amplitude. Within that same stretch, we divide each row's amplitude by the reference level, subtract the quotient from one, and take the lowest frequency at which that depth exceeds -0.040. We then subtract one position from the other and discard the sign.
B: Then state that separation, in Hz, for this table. 7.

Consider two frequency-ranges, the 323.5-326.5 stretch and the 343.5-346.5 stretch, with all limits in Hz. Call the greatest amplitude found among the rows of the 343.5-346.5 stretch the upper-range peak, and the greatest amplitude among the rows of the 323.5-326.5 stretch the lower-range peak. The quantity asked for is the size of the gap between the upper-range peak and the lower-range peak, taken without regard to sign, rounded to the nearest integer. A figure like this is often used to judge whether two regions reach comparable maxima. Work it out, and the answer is 5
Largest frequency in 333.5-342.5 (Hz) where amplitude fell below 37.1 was 341.0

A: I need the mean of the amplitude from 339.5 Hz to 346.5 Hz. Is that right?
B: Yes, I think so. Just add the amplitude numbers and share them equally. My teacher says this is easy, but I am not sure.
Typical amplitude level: 37.1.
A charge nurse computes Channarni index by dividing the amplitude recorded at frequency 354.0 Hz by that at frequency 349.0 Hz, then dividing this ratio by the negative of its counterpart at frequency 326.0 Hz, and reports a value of -0.0331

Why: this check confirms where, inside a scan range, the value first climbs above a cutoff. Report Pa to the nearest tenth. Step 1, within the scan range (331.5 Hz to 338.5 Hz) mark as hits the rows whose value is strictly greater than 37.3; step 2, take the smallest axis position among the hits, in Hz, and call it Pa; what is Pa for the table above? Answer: 337.0 Hz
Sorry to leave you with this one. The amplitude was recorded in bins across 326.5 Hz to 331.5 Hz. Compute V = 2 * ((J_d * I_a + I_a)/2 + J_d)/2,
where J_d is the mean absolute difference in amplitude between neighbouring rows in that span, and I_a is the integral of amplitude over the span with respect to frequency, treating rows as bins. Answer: 192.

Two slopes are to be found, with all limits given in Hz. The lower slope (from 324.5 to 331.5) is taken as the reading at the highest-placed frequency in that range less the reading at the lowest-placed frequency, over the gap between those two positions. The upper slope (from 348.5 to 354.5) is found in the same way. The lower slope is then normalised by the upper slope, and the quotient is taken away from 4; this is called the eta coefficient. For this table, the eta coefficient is 3.4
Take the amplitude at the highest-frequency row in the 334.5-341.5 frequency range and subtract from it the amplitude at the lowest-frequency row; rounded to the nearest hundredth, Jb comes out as 0.20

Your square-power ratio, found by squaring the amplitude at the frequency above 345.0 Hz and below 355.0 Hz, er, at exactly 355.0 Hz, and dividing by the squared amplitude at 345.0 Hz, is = 1.1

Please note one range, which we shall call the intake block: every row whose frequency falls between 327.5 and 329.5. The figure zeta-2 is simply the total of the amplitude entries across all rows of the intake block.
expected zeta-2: 76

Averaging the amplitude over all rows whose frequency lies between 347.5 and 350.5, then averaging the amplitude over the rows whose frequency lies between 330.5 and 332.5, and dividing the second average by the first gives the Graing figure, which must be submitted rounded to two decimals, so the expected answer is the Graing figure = 0.93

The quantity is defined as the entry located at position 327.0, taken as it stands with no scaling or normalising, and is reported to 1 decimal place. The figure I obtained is 37.8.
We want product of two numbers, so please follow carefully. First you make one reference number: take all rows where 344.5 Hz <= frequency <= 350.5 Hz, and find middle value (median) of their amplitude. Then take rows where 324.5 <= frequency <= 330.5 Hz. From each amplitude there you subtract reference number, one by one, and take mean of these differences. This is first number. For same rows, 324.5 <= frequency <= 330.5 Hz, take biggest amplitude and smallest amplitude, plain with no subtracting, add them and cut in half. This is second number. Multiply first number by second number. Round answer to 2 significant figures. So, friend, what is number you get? -62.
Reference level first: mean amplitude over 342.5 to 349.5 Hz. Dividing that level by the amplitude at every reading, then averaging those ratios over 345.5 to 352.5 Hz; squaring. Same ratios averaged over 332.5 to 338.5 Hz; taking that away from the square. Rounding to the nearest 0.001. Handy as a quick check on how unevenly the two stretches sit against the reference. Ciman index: -0.151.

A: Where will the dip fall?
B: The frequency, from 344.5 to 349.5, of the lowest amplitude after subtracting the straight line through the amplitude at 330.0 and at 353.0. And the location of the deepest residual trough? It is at 347.0 Hz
